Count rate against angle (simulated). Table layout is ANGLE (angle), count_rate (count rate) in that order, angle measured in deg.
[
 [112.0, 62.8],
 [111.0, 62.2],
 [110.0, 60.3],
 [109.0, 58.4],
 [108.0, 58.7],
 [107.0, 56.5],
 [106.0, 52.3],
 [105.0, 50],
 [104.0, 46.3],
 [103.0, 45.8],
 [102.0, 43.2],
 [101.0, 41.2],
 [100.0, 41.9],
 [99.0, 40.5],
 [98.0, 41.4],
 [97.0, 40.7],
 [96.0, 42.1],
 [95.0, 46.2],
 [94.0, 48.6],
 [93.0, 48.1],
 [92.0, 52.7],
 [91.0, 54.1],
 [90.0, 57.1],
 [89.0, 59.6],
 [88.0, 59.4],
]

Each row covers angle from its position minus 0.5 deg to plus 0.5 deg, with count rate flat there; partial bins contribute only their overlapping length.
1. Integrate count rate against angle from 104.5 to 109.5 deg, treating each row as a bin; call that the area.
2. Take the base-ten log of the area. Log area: 2.441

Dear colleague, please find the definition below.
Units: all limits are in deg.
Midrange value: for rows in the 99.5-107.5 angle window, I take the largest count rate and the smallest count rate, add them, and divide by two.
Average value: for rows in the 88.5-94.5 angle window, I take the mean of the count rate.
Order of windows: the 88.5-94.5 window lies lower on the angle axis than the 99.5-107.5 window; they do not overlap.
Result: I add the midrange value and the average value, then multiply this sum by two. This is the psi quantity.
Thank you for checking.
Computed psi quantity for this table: 204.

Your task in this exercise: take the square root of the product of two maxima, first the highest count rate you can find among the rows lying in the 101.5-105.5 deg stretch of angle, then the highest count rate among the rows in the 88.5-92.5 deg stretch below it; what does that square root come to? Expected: 55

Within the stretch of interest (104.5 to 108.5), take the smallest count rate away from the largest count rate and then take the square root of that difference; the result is 2.9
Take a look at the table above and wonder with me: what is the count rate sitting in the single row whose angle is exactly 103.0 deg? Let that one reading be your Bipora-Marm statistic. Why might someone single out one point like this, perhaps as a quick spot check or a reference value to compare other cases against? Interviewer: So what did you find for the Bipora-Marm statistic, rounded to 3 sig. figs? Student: 45.8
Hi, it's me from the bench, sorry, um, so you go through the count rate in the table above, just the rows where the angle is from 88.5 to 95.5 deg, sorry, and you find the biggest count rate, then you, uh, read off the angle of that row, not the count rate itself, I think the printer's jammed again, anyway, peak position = 89.0 deg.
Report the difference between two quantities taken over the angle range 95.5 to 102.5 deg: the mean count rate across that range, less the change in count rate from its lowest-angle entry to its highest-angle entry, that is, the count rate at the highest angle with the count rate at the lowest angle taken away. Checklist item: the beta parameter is 40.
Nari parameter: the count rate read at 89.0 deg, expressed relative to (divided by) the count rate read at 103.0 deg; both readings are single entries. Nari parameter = 1.30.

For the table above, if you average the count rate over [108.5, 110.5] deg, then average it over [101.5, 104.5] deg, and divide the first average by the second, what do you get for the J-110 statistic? 1.32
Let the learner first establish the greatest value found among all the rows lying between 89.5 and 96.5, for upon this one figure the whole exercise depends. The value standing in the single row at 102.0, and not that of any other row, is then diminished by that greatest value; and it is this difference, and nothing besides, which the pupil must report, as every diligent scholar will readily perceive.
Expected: -14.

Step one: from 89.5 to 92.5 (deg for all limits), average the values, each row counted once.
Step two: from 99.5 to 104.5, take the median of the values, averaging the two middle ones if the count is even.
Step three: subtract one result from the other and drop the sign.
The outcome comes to 11.4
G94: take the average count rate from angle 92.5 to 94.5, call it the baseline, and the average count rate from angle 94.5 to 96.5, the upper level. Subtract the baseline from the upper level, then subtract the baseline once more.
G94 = -53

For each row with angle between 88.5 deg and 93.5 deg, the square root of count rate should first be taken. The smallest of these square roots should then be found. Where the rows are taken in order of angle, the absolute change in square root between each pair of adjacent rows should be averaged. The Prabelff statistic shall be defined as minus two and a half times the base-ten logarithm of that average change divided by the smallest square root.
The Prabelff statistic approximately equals 3.87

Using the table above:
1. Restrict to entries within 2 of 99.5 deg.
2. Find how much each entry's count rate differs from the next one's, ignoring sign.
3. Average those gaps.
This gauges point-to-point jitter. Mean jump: 1.00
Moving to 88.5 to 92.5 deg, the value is 2.30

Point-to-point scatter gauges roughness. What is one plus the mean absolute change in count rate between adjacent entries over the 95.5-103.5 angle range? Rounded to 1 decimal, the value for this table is 2.4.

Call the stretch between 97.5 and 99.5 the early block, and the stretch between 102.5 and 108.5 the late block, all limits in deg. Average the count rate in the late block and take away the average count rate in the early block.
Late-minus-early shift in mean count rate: 11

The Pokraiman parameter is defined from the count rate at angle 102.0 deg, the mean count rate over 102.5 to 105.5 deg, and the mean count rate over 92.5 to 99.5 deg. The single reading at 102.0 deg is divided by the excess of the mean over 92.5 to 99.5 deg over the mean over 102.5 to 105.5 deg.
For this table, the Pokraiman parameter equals -13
